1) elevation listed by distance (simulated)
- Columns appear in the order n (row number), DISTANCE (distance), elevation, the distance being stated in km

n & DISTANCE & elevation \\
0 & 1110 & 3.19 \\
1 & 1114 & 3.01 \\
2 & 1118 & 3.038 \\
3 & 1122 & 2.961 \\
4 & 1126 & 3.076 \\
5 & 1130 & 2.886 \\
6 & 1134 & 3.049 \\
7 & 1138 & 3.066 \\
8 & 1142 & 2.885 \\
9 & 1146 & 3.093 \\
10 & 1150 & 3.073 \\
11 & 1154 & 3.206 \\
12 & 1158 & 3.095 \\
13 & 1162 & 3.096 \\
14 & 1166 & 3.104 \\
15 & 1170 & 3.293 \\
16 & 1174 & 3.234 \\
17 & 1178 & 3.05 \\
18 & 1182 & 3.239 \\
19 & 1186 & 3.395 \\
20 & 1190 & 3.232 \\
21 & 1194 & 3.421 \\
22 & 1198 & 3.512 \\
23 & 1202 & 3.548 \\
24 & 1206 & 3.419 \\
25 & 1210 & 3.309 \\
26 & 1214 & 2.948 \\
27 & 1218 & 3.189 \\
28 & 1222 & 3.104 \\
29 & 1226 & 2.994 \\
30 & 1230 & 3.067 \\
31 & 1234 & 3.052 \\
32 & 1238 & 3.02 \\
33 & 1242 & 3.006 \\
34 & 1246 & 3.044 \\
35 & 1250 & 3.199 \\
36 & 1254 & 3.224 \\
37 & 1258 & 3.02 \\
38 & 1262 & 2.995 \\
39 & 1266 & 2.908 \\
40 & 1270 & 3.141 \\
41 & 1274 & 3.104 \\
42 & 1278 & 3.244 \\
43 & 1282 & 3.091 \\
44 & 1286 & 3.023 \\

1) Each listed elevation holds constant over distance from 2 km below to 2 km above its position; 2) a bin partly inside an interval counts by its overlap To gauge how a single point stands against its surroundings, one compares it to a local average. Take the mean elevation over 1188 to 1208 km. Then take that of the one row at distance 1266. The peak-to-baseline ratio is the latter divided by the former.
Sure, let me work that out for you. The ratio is 0.85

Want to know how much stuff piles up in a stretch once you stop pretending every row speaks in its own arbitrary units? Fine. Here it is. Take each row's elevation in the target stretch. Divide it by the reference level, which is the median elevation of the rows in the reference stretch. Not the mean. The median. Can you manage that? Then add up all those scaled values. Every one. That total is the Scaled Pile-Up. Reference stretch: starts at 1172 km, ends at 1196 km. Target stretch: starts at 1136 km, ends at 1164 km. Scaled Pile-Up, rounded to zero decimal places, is 7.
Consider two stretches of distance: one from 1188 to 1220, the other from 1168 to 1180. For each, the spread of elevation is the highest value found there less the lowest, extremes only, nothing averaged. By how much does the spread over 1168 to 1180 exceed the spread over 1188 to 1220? -0.36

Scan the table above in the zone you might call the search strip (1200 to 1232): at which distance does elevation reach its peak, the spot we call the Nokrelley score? 1202 km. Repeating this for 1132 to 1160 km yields 1154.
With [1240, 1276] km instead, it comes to 1254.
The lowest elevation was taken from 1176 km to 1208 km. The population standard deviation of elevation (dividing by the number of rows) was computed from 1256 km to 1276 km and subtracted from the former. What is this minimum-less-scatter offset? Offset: 2.97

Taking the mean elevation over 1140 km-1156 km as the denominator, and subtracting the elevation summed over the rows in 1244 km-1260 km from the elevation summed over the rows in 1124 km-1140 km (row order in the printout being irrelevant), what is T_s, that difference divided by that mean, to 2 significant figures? -0.13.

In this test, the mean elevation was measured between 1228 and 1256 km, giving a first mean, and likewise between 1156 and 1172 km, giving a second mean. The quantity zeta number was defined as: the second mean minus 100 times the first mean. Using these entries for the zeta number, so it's -306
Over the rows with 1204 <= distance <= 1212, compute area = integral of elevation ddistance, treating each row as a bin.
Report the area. 26.9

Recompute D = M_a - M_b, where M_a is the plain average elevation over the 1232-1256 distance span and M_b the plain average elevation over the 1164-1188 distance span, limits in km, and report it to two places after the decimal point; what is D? -0.13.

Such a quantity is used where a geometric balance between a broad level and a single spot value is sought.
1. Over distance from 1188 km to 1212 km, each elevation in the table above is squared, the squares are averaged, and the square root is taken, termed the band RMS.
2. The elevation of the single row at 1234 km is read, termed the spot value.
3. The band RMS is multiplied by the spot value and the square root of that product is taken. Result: 3.23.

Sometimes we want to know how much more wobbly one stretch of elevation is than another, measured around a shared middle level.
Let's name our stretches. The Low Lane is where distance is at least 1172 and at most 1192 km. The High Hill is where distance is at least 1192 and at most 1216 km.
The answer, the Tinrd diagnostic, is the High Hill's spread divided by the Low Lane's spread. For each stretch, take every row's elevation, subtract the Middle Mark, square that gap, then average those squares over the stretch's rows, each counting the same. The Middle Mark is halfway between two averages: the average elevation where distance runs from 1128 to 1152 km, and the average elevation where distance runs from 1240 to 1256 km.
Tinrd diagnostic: 3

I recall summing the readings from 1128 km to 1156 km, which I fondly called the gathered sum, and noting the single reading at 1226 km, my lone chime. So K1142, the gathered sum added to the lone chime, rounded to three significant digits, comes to 24.3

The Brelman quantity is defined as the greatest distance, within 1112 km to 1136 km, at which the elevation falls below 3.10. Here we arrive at 1134 km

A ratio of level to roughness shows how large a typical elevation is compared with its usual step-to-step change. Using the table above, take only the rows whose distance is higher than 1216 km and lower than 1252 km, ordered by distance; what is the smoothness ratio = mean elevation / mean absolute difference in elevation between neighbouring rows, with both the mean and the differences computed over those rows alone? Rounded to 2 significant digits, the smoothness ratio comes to 47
